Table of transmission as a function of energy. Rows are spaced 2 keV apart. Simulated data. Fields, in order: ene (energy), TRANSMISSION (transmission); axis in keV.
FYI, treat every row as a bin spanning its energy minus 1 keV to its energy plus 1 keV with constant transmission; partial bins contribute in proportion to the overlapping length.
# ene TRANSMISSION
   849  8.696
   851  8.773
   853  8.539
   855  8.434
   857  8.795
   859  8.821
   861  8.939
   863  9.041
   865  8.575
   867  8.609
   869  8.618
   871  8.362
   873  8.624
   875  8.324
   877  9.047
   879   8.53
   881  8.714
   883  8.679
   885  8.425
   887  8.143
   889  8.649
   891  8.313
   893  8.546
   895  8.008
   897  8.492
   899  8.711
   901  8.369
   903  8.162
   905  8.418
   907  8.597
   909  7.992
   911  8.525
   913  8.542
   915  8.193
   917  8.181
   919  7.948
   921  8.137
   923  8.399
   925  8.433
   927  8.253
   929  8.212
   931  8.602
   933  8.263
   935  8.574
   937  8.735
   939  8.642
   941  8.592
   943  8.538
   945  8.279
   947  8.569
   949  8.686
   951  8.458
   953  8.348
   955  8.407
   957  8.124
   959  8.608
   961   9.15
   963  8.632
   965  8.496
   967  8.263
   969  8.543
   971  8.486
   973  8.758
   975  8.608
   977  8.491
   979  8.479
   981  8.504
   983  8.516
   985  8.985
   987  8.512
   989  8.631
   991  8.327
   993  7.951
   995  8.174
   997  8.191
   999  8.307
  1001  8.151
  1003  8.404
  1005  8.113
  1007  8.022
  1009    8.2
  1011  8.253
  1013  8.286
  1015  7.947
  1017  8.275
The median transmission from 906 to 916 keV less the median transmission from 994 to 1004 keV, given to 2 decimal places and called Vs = 0.33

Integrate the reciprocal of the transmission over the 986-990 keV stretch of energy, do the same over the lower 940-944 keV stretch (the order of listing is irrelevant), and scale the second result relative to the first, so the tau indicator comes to 1.00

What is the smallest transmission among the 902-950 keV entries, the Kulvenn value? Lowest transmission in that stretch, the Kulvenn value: 7.948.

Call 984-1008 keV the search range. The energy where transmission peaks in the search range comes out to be 985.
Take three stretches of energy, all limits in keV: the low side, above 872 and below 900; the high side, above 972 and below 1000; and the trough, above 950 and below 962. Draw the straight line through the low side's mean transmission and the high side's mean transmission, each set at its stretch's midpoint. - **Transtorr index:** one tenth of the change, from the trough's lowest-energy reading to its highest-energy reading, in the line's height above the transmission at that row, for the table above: -0.07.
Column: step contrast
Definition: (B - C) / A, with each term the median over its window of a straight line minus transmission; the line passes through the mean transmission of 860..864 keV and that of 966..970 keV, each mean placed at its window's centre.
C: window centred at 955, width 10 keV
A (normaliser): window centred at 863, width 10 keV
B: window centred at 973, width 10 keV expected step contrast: -1.2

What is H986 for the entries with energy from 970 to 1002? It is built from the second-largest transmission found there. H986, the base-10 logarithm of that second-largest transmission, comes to 0.942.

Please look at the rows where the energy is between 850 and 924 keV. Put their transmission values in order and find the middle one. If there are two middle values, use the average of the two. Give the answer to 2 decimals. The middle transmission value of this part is 8.53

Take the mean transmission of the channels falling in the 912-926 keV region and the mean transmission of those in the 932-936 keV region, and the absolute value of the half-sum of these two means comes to 8.34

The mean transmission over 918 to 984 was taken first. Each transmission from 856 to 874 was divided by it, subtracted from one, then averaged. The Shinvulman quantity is -0.027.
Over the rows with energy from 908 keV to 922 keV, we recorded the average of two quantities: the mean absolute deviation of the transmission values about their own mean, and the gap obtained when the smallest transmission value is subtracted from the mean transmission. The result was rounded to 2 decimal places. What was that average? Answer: 0.22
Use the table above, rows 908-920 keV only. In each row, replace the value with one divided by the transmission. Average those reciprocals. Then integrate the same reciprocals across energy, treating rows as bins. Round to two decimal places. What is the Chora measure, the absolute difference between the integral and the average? 1.34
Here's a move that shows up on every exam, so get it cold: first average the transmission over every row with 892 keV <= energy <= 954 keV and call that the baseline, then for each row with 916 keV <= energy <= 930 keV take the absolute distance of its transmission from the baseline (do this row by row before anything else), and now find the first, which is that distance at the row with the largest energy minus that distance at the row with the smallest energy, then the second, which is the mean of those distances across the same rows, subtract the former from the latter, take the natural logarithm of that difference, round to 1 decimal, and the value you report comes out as -1.5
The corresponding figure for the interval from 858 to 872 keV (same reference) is -0.4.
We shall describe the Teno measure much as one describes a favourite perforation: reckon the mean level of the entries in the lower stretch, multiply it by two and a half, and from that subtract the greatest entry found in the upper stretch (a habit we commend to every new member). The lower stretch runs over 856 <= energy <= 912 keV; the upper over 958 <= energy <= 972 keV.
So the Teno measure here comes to 12.2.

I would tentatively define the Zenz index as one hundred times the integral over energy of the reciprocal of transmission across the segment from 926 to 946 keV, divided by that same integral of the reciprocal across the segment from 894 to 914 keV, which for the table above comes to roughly 98.9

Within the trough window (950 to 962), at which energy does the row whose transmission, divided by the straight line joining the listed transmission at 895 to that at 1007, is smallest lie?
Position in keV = 957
